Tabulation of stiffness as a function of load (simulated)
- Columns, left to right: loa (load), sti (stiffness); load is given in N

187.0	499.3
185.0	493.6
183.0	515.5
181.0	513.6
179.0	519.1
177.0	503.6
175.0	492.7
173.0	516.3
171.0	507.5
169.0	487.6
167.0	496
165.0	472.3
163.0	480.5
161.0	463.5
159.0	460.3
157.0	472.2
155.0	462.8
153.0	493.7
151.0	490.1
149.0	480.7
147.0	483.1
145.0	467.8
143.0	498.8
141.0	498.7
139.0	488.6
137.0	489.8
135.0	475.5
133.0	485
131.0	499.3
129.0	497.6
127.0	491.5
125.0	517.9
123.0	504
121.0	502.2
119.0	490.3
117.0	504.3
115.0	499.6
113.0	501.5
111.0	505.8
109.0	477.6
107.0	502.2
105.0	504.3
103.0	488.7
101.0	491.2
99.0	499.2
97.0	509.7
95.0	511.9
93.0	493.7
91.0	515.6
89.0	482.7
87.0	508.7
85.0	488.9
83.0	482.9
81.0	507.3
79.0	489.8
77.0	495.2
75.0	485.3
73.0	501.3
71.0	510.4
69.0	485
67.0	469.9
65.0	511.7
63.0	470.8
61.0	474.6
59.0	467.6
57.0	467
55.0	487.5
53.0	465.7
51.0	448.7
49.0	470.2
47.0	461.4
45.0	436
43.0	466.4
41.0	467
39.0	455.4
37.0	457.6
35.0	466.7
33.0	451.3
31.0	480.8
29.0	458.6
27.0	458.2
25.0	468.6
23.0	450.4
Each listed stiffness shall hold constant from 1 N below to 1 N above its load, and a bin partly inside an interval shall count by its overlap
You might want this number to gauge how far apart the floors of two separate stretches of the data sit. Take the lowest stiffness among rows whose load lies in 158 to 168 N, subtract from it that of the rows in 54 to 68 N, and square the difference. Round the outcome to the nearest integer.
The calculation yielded 45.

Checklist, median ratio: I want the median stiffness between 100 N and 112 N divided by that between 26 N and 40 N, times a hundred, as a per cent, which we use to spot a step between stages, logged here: 108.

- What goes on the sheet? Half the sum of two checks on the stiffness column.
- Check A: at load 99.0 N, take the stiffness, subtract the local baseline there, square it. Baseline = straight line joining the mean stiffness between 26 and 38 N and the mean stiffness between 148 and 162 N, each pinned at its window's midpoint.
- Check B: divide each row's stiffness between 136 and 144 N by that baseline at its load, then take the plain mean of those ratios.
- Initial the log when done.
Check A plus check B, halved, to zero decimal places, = 455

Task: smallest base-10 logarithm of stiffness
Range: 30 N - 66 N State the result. 2.64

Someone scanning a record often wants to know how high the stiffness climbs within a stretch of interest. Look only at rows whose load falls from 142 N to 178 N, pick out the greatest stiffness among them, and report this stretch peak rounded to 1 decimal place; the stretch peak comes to 516.3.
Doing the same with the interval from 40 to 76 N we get 511.7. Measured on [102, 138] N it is 517.9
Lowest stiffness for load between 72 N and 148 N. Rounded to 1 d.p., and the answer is 467.8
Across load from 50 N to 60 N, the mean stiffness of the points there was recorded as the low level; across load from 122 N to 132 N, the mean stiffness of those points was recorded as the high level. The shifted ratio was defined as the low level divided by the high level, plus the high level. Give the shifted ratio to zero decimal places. 503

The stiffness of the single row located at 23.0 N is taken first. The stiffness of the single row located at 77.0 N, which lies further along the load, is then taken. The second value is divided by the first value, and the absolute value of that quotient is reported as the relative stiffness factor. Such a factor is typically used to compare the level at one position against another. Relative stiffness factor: 1.10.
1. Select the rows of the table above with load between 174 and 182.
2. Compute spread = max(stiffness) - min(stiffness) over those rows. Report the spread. 26.4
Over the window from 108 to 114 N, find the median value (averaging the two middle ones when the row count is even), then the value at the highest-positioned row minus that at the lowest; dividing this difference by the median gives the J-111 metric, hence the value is 0.048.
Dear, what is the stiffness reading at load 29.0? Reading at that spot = 458.6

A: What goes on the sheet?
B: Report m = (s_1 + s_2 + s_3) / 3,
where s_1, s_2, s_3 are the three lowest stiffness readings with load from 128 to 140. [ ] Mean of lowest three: 483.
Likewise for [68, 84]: 484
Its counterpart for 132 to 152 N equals 475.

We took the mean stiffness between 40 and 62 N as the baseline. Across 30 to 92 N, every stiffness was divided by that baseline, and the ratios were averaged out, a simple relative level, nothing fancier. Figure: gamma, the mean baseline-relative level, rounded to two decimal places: 1.03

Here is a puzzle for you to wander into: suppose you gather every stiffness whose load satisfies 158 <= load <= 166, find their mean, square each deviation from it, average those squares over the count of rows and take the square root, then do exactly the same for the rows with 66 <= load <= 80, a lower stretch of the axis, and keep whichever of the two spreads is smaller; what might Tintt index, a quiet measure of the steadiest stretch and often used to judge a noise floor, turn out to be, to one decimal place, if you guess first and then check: 7.9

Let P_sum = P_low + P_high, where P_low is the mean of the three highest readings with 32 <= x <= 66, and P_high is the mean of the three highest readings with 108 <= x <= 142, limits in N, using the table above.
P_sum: 1001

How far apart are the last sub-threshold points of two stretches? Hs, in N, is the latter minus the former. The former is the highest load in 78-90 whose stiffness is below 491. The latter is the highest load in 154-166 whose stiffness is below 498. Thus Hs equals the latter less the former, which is 76 N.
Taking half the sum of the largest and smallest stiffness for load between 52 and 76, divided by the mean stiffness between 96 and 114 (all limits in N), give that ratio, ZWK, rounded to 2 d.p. 0.98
